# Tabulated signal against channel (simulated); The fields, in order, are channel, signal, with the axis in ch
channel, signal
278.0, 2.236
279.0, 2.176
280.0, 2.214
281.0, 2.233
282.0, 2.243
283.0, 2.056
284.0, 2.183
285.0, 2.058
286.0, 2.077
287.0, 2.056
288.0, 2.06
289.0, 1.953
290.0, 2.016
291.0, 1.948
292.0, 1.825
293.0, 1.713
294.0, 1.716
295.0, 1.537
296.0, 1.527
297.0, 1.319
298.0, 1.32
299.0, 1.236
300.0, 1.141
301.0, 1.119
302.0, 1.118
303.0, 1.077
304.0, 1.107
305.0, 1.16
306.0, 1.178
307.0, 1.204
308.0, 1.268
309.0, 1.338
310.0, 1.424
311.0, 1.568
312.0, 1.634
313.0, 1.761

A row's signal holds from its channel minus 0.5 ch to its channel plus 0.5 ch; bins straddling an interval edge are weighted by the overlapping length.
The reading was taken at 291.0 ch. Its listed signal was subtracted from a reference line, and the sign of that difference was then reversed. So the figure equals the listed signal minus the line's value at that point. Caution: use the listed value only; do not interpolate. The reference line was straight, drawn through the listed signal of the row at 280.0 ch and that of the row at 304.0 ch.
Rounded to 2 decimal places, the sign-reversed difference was 0.24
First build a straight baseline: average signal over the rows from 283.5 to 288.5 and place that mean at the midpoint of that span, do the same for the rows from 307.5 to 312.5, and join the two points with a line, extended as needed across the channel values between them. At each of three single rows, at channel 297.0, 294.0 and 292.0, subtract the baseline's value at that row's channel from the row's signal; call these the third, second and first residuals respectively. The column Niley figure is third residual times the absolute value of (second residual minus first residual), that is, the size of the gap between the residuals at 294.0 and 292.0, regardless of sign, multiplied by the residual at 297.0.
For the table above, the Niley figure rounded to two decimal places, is -0.03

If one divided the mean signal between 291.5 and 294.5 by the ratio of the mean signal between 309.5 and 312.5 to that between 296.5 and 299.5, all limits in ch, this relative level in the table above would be 1.47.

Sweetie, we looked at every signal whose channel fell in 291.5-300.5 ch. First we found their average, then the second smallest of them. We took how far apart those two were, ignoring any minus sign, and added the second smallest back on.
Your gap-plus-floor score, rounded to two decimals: 1.48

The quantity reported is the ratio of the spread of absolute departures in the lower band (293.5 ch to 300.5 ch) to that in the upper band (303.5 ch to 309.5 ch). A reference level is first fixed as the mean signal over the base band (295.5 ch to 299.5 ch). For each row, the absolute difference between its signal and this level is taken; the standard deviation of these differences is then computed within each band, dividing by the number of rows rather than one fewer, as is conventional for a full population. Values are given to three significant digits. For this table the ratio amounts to 1.43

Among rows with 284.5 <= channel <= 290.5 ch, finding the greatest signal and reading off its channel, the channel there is 286.0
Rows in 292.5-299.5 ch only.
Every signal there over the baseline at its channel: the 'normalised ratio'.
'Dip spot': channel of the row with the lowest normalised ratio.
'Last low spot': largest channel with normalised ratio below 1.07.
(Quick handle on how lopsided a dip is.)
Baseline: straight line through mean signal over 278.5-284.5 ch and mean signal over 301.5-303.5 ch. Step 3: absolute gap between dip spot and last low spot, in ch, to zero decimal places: 2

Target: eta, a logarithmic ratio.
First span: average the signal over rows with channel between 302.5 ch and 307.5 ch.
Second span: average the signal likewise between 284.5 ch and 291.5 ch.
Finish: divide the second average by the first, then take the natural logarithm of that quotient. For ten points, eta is 0.57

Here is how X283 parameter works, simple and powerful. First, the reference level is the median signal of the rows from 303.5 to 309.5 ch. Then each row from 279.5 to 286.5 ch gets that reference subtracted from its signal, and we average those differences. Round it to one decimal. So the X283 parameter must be 1.0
